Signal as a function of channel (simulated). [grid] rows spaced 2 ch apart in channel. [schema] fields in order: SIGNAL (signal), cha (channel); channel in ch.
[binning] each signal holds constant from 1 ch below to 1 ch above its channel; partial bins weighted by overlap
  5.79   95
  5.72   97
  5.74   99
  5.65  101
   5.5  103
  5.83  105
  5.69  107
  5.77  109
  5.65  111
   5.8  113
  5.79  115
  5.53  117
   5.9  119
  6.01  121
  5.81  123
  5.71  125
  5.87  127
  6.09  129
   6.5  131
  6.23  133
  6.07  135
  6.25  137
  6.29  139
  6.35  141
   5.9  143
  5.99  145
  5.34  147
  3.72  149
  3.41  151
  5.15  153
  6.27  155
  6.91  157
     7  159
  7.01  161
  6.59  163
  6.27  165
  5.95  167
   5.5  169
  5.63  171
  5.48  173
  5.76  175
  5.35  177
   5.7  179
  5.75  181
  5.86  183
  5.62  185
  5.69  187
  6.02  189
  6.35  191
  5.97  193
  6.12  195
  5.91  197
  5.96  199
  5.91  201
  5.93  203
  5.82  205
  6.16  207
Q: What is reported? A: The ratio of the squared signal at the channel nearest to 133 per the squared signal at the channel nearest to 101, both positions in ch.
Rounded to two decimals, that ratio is 1.22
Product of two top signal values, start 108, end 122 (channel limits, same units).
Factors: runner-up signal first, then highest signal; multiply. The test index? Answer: 35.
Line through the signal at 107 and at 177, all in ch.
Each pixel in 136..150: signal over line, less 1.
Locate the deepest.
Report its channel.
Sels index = 149 ch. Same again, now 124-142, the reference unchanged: 125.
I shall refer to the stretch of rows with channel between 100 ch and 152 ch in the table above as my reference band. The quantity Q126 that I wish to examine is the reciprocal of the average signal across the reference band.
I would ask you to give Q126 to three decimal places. 0.175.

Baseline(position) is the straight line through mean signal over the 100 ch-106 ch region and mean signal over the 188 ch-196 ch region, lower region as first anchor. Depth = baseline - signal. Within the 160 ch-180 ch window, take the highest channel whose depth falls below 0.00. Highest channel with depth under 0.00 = 165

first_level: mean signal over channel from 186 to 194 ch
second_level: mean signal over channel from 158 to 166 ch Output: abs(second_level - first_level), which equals 0.7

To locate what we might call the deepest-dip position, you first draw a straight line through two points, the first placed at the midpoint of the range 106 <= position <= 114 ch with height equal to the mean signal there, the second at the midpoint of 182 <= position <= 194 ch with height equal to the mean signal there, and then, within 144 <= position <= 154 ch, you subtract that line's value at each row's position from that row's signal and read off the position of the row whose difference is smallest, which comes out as 151 ch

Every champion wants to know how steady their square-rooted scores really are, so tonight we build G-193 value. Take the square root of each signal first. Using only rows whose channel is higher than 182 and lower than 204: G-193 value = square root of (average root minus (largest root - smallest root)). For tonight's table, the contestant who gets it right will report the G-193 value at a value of 1.51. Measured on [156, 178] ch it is 1.46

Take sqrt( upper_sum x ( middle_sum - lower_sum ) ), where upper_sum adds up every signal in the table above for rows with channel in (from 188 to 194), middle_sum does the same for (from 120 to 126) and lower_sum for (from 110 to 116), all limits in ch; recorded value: 2.3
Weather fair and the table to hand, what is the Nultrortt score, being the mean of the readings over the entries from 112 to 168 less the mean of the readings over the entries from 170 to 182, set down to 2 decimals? 0.31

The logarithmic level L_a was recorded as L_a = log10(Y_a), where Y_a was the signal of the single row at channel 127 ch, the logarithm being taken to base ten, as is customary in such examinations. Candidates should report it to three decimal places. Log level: 0.769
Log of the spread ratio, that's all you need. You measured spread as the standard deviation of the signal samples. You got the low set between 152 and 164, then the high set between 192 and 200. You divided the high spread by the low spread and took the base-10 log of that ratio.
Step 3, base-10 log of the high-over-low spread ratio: -0.9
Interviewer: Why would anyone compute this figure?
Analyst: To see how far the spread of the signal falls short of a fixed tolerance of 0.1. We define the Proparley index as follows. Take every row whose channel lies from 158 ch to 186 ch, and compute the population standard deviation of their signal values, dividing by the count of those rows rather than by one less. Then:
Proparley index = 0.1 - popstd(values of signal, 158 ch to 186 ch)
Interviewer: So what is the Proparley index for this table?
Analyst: -0.43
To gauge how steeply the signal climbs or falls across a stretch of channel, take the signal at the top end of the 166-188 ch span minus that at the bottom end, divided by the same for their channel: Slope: -0.013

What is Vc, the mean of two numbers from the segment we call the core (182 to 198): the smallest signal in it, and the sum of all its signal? 27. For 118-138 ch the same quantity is 33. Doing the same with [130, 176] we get 69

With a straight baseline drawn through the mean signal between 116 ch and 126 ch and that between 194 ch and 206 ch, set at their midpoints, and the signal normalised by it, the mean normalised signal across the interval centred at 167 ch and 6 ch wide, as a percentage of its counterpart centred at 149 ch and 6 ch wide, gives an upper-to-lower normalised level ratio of 141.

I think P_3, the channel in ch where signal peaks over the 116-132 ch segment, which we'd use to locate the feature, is 131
